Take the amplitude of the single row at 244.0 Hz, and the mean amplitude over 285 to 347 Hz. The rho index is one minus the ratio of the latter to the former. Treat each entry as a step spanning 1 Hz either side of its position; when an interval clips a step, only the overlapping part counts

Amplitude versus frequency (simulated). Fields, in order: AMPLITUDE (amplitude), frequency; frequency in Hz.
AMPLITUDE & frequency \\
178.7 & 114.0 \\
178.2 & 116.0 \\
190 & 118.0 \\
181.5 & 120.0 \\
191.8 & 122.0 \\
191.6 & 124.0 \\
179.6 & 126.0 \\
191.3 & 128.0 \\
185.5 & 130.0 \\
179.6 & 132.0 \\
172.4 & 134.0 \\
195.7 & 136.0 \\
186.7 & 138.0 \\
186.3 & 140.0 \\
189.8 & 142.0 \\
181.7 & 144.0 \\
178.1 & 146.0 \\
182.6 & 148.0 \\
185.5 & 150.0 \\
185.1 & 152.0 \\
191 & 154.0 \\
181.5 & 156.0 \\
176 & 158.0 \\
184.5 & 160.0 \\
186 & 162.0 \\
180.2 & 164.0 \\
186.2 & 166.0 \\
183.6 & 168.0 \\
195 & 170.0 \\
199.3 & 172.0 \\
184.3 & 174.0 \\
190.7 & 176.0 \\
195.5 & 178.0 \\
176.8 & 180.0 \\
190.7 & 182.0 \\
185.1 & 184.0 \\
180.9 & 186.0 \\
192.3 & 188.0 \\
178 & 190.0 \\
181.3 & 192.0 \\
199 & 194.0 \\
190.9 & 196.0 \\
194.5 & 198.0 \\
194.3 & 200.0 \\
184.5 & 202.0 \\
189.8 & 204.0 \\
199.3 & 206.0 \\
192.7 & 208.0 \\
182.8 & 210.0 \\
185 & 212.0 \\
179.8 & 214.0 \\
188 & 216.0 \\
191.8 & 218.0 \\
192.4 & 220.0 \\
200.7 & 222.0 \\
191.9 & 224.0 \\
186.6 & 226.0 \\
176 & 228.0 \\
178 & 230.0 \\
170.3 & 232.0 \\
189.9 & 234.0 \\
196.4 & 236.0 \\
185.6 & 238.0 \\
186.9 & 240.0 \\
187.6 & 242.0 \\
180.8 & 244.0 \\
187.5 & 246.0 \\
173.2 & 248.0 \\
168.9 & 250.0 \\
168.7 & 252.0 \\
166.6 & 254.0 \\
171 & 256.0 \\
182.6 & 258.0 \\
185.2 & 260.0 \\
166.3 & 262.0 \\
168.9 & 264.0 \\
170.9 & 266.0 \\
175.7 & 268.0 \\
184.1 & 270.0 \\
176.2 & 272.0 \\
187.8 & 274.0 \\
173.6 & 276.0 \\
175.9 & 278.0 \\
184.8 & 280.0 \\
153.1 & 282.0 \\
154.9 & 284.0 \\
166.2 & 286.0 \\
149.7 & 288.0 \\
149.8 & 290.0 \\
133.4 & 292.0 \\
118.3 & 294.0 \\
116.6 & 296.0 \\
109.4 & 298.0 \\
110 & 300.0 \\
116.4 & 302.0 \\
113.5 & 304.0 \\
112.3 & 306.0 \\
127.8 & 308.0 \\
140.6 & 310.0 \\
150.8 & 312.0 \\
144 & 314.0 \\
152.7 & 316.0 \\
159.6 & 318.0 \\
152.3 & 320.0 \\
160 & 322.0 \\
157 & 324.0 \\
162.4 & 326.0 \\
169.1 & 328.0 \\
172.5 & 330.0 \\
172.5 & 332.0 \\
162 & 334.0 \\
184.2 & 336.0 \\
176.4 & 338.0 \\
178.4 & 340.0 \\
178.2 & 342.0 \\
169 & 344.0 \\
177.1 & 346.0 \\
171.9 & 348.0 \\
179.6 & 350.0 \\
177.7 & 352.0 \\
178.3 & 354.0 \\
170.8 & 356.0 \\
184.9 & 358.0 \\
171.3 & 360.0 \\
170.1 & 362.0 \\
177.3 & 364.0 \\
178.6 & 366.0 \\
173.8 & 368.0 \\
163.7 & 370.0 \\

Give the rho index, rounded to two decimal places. 0.17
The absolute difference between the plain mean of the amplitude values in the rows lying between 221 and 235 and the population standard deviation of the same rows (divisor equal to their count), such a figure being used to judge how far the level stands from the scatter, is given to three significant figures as 175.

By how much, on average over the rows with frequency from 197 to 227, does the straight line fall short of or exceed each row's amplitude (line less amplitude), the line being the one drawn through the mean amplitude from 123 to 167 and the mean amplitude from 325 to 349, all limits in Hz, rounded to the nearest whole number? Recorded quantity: -10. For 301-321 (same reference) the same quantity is 37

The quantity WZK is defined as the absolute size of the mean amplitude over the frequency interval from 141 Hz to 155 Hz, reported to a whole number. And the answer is 185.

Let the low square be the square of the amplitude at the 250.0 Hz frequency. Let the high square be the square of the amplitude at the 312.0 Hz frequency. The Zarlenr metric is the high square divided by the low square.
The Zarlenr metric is 0.80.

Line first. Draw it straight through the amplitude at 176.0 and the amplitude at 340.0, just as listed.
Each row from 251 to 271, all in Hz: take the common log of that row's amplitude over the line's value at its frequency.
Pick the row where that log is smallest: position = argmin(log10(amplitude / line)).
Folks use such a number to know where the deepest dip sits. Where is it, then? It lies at 254.0 Hz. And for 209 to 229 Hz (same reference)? 228.0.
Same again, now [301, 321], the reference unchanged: 306.0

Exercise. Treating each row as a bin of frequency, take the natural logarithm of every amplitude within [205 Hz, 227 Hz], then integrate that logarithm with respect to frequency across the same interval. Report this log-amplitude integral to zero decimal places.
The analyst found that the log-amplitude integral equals 115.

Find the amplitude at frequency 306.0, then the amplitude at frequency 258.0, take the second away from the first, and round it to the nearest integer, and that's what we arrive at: -70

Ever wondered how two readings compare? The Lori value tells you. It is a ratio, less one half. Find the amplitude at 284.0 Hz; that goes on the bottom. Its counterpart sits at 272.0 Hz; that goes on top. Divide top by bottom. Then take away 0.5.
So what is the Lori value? 0.64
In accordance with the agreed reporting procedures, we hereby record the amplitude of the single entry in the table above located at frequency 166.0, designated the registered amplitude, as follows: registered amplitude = 186.2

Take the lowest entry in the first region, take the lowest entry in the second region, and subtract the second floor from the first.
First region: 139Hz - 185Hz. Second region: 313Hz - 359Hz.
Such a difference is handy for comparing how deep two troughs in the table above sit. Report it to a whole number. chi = 32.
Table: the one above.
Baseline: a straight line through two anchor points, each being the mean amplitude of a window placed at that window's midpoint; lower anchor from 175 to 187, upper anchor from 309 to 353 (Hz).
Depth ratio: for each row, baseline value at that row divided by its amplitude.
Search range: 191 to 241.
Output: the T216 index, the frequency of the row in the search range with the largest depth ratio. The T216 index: 232.0 Hz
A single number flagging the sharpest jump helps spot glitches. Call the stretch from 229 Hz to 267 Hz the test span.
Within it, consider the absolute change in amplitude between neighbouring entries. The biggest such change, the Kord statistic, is 19.6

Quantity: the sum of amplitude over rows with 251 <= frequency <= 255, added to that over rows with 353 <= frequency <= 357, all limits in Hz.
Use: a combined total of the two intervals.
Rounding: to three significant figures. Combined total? 684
